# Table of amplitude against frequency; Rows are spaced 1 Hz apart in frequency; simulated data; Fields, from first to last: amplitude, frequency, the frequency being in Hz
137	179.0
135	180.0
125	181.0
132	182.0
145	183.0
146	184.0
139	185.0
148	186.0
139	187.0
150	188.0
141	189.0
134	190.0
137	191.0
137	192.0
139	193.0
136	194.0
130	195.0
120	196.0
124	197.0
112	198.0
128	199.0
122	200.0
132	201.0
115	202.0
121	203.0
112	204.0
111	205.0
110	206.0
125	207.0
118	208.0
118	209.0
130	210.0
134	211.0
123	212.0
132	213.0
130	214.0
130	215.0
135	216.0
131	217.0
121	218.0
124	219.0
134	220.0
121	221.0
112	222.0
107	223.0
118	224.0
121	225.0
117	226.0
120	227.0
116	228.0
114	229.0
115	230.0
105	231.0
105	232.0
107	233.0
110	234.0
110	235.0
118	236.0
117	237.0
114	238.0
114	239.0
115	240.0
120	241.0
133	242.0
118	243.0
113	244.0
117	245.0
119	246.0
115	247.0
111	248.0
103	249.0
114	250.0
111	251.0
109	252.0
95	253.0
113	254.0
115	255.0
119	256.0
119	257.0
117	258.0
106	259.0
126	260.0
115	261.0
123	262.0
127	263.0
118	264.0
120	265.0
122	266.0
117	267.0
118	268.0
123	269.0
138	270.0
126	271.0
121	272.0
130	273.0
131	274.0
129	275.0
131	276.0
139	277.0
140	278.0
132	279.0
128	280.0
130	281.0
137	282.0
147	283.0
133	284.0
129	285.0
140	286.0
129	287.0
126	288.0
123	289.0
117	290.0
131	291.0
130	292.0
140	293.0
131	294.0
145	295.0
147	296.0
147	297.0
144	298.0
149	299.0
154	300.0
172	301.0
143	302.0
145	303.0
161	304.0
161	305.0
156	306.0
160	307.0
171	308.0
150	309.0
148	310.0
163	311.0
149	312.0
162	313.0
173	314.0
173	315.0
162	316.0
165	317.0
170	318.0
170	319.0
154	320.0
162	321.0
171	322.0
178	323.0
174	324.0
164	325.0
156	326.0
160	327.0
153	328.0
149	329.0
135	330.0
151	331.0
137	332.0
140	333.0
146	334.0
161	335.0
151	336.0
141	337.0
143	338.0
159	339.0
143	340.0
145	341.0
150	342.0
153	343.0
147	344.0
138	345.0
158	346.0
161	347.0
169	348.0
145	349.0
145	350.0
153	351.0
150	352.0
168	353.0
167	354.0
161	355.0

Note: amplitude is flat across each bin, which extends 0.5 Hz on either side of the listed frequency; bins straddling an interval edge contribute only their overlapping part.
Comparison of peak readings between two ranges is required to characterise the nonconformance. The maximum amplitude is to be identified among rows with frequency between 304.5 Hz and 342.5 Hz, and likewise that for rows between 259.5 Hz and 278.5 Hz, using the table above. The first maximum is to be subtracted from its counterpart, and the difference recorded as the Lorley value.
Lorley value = -38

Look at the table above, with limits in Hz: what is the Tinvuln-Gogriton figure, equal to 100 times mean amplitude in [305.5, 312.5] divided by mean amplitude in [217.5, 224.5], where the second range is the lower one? 131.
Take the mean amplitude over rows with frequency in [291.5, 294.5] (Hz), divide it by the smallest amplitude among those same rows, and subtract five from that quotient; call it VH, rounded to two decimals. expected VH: -3.97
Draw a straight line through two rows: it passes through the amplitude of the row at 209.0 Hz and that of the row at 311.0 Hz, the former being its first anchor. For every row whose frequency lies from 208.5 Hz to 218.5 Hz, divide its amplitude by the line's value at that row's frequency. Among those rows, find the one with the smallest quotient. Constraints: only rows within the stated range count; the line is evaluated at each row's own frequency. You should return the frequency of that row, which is 218.0 Hz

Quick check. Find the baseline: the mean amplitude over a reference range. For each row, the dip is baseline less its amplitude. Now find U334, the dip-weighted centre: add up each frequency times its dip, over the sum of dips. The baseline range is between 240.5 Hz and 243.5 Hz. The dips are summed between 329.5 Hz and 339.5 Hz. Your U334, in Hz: 335.0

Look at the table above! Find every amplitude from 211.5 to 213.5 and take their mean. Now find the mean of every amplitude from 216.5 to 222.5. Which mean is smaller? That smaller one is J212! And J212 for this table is 124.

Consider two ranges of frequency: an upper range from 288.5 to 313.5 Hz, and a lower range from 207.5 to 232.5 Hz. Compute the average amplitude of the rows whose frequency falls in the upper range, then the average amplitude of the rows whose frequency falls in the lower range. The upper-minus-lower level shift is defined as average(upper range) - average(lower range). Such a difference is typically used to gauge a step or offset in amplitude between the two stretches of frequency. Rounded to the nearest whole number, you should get 27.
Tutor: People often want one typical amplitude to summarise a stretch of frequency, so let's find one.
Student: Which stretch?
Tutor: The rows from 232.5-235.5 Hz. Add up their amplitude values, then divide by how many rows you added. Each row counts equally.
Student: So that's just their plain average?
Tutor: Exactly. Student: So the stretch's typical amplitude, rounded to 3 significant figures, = 109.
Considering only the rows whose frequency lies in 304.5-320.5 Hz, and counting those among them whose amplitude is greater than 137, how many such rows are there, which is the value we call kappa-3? 16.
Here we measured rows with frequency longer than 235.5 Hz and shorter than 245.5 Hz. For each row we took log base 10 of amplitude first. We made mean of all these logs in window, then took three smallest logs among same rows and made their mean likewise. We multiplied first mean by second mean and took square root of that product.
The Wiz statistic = 2.06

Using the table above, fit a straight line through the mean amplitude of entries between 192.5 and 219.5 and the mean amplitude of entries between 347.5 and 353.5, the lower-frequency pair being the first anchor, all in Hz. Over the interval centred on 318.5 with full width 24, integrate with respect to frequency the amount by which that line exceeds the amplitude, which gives -314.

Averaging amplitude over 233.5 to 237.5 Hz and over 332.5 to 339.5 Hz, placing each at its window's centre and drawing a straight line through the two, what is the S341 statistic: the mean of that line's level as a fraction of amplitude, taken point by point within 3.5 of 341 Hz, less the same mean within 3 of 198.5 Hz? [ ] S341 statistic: 0.19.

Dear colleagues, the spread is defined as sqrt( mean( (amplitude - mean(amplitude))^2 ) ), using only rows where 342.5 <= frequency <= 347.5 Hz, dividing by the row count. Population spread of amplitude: 8.21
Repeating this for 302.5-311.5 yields 7.80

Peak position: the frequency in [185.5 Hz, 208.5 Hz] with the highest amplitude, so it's 188.0 Hz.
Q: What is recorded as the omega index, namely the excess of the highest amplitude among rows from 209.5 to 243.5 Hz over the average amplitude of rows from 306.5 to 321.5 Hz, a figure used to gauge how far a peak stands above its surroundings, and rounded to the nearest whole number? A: -27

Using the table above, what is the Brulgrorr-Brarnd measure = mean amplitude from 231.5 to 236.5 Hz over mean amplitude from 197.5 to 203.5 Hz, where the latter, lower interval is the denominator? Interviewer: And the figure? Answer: 0.90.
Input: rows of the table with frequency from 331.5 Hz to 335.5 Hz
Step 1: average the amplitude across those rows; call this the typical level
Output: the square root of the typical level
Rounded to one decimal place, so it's 12.1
